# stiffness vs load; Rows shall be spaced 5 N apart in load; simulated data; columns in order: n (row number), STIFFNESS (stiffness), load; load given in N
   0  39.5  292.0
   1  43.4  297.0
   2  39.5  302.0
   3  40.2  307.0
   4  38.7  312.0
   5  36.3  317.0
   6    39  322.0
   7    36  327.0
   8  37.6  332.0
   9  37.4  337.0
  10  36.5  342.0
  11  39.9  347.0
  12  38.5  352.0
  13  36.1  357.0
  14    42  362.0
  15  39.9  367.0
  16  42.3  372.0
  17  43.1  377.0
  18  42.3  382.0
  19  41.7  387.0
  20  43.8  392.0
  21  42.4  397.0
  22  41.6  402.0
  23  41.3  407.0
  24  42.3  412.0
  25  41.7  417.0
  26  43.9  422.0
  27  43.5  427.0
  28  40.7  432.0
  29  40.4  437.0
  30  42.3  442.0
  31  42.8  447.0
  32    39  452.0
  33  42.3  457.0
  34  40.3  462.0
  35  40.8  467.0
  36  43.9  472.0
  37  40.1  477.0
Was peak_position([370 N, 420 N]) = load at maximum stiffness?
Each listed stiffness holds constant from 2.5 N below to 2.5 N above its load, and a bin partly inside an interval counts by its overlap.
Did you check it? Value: 392.0 N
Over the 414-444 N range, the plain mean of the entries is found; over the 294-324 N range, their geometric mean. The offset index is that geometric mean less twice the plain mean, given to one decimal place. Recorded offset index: -44.7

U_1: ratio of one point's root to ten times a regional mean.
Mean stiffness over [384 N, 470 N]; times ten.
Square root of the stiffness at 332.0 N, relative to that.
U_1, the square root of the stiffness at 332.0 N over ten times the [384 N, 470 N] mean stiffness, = 0.0147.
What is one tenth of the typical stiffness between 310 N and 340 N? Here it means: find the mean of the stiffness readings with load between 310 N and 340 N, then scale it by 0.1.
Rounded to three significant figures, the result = 3.75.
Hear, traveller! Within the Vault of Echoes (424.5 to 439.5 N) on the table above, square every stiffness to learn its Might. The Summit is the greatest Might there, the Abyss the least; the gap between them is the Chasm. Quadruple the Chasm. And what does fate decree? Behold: 1040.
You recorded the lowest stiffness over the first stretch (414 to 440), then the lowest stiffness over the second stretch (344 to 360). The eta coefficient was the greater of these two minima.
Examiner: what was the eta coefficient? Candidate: 40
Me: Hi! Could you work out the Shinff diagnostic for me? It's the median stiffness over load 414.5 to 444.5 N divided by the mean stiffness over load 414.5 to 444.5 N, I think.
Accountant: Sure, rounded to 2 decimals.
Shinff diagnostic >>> 1.00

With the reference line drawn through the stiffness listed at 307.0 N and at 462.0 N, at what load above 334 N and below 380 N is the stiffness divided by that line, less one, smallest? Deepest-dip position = 357.0 N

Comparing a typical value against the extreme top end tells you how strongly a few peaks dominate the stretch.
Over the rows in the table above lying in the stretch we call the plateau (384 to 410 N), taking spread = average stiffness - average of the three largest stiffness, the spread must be -0.47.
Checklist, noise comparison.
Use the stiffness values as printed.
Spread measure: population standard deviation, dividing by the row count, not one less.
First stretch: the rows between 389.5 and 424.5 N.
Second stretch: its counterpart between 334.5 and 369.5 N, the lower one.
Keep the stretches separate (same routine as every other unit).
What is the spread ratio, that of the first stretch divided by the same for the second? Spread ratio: 0.49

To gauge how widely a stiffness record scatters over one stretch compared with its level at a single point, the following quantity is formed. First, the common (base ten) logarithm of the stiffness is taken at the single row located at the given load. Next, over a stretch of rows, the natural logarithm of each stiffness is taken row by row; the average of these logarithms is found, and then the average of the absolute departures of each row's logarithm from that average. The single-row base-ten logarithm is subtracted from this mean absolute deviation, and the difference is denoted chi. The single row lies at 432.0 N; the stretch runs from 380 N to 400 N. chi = -1.60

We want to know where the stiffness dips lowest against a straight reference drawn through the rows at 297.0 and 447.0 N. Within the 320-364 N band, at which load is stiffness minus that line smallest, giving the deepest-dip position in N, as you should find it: 327.0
